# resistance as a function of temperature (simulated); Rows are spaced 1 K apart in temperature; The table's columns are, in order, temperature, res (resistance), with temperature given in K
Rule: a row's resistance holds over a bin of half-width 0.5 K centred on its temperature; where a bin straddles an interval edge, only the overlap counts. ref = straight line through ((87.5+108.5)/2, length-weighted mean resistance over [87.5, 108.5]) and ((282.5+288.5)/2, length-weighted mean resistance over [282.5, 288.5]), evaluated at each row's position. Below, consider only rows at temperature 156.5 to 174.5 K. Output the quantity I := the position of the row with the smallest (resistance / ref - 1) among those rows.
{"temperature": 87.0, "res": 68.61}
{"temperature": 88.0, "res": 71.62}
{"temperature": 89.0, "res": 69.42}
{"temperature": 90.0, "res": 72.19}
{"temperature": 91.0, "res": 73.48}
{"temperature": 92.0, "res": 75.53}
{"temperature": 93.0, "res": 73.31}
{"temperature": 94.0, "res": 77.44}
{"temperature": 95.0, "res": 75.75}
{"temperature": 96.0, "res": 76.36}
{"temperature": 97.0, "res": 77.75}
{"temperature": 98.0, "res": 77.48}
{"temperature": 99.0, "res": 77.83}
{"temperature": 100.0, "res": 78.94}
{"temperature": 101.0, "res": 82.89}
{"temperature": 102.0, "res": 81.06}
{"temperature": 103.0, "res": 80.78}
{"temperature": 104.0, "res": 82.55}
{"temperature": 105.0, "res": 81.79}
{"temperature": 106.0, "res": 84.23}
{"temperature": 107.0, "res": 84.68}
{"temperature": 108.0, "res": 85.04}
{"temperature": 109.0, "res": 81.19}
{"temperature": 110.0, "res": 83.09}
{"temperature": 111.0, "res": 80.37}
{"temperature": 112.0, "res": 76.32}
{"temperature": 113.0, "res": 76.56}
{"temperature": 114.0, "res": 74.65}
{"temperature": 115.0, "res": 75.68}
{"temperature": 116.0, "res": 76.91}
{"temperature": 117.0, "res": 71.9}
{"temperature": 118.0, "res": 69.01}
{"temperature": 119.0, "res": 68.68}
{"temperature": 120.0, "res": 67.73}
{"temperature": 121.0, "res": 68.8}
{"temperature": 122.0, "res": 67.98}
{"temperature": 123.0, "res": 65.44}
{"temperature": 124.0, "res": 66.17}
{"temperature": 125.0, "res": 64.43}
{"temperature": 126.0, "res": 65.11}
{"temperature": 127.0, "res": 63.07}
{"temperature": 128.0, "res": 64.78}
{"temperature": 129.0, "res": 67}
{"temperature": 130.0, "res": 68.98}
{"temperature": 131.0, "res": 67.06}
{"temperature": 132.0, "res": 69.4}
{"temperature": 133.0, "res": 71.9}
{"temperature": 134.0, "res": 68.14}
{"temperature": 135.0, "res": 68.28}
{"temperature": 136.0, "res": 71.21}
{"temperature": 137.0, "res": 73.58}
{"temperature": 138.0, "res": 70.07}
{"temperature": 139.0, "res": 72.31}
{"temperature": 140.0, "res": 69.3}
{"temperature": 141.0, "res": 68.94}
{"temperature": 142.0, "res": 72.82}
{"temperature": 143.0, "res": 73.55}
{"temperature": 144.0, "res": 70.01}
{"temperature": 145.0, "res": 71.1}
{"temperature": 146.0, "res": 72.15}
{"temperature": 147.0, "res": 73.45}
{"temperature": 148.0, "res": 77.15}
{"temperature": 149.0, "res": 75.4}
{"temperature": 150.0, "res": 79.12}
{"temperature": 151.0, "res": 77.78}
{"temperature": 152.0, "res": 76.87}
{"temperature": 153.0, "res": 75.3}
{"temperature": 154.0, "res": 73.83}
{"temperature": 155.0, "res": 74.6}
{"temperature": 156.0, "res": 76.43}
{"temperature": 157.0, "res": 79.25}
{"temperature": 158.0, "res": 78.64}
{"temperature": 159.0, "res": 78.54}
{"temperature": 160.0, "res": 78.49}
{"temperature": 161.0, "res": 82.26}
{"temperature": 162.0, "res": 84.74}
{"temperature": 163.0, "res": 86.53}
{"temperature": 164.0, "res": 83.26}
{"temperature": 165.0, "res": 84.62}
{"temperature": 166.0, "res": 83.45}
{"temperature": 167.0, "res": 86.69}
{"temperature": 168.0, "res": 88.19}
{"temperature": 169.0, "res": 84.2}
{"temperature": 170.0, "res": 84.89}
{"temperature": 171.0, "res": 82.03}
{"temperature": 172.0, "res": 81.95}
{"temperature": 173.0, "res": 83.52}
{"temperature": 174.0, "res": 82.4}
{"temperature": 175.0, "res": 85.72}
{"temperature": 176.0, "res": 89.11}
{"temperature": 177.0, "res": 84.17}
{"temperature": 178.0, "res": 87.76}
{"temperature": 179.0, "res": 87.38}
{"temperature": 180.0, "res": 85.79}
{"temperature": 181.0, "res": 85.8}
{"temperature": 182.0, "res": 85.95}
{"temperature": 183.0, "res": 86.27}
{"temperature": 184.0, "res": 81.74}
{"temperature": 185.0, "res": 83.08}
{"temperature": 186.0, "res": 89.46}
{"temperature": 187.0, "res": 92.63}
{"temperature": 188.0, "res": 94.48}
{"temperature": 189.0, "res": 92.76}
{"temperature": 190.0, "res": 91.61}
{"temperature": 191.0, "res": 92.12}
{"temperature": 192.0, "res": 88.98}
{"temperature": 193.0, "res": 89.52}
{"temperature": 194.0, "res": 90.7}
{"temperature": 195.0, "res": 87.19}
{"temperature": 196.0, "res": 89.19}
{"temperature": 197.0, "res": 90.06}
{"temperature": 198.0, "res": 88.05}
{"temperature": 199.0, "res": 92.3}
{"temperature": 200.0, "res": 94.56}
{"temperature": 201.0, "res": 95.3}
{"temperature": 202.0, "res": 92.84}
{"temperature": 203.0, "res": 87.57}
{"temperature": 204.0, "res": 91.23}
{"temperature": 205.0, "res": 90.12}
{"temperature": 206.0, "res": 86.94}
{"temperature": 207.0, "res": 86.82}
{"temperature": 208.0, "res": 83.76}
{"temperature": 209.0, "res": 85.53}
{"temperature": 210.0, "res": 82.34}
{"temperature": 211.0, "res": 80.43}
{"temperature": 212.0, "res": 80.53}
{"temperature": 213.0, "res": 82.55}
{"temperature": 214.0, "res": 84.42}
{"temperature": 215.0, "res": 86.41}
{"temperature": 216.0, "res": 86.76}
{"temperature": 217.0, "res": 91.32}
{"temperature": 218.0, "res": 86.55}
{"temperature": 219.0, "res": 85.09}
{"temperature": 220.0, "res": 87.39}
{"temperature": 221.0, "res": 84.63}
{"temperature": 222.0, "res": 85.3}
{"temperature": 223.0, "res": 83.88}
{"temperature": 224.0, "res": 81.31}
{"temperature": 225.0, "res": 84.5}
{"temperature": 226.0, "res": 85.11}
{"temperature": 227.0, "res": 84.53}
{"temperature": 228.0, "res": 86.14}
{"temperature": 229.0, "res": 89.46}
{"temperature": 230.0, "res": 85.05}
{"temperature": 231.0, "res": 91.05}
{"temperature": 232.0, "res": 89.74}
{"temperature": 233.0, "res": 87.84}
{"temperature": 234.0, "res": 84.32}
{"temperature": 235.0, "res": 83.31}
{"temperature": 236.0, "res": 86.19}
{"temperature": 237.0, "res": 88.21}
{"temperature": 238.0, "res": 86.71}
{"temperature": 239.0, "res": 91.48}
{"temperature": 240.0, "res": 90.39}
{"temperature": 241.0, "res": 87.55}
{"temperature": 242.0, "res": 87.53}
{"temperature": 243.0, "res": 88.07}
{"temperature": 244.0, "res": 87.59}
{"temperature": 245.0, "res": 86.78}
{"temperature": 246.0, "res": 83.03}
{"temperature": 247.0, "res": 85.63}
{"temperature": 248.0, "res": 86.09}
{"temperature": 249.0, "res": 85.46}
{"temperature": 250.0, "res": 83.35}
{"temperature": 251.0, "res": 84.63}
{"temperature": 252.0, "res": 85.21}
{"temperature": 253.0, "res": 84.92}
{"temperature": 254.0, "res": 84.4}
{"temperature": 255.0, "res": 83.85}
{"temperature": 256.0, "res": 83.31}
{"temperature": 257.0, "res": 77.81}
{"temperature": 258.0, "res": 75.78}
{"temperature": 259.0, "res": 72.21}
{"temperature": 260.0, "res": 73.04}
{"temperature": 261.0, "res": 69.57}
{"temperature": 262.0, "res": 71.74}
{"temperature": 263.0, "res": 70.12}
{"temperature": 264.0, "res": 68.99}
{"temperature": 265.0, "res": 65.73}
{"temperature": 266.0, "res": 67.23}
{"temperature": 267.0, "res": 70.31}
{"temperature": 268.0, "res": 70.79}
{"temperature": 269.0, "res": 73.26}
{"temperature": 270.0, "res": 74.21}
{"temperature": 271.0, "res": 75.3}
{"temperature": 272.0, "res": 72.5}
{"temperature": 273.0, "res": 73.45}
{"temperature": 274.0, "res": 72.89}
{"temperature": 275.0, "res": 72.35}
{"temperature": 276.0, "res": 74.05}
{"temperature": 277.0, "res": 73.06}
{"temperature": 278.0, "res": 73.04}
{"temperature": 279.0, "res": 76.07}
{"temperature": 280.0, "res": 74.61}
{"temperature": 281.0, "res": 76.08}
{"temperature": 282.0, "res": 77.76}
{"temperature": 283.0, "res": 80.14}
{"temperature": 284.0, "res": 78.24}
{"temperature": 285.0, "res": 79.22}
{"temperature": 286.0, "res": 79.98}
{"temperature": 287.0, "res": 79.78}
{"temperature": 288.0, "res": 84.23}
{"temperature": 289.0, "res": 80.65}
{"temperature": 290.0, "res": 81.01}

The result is 160.0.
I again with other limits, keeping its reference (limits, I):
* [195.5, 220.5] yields 211.0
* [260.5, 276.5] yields 265.0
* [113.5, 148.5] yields 127.0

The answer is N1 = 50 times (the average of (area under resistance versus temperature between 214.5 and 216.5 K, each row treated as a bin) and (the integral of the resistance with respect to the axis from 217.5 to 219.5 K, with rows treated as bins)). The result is 8620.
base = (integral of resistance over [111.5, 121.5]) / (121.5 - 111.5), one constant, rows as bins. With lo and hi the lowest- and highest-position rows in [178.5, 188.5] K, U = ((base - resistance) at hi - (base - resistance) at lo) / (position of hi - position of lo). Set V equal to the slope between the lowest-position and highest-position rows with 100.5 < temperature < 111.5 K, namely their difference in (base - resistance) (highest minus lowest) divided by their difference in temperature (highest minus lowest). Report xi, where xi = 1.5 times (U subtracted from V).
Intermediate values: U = -0.79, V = 0.3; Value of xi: 1.6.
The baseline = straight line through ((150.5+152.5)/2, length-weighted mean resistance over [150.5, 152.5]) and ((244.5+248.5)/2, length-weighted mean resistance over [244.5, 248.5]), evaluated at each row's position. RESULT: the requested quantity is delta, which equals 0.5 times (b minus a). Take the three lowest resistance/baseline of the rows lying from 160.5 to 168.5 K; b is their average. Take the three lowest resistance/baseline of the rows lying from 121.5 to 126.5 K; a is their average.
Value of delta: 0.097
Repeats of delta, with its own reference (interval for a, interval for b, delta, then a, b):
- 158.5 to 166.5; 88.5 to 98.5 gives -0.015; 1.02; 0.99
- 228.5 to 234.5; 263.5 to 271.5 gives -0.122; 1.02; 0.77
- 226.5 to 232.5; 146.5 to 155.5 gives -0.030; 1.02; 0.96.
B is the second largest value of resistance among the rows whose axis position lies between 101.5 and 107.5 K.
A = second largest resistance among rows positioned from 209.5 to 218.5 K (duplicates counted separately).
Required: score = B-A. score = -3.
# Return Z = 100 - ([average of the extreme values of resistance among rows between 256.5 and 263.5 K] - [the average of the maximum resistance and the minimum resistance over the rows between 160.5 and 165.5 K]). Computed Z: 111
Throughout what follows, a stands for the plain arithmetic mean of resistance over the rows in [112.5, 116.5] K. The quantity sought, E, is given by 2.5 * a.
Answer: 190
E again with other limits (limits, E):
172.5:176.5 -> 213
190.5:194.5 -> 226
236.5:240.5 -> 223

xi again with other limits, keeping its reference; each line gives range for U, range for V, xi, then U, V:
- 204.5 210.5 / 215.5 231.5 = -2.8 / 1.56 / -0.3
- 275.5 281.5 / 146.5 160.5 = 0.0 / -0.41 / -0.4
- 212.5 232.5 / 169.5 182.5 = 0.4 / -0.38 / -0.1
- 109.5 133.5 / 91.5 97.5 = -1.4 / 0.49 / -0.4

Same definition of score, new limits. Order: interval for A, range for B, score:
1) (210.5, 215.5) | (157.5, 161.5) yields -6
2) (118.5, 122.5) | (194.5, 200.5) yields 24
